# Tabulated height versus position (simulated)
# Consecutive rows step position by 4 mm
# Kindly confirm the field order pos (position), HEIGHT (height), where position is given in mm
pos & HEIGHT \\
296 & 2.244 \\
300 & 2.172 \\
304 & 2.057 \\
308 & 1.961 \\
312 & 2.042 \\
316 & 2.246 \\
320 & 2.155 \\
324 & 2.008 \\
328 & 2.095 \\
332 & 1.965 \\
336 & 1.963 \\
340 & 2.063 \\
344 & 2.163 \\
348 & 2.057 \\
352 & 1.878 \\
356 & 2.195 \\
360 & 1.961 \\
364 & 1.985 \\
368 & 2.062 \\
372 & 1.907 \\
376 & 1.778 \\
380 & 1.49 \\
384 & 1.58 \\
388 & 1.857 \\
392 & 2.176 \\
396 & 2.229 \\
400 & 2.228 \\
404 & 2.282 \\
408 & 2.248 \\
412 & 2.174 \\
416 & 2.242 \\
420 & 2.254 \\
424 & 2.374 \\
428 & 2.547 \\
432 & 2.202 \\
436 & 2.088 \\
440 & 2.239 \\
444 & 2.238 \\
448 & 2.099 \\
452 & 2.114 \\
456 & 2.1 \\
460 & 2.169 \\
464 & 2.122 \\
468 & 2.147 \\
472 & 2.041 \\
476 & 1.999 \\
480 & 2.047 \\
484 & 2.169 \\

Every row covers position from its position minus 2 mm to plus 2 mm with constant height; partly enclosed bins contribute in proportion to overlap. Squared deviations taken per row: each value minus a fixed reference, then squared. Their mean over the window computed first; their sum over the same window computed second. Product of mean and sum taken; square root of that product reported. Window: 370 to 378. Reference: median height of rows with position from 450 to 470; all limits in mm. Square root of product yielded 0.12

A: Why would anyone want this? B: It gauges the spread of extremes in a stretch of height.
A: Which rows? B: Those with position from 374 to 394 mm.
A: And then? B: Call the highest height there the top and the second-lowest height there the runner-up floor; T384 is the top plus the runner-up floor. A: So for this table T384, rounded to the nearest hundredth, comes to 3.76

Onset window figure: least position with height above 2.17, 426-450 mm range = 428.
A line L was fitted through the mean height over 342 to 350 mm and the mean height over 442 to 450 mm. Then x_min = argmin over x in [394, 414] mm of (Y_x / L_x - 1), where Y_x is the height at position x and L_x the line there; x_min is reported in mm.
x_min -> 412 mm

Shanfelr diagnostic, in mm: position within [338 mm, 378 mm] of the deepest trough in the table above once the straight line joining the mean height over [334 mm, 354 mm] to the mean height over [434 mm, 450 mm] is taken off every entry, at 376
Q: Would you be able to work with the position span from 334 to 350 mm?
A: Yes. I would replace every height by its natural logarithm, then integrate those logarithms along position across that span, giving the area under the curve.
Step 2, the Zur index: 11.6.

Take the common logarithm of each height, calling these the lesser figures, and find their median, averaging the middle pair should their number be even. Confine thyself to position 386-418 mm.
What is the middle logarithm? 0.35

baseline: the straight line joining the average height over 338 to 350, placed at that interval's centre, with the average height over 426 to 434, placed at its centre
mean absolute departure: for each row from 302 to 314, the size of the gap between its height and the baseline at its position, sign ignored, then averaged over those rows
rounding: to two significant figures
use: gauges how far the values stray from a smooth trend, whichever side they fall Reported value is 0.054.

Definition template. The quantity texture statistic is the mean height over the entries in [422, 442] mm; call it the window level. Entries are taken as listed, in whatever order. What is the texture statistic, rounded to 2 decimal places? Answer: 2.29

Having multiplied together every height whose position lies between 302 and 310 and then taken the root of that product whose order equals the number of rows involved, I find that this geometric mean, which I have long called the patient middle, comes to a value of 2.01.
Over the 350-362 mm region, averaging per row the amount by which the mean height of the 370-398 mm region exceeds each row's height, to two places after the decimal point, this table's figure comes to -0.15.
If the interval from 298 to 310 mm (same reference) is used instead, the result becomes -0.20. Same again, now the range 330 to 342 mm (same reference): -0.14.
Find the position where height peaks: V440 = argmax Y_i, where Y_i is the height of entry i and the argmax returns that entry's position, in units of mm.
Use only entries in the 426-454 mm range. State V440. 428 mm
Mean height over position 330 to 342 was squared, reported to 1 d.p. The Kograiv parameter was 4.0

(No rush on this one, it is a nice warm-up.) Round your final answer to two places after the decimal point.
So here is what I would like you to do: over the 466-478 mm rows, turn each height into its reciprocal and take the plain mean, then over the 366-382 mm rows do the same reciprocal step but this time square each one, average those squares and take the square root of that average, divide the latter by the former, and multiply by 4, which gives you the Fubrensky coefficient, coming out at 4.66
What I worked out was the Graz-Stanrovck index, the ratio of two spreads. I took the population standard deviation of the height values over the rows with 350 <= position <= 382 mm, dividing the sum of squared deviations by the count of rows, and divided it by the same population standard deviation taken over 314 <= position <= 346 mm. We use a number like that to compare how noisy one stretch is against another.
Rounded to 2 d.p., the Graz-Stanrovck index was 2.06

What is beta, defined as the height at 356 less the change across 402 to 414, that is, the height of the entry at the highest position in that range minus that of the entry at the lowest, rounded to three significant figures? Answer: 2.30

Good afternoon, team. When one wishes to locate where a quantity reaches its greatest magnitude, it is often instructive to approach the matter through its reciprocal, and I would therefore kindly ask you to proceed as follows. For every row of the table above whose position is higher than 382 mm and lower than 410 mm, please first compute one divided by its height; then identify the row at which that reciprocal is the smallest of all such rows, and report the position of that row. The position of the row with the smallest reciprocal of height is 404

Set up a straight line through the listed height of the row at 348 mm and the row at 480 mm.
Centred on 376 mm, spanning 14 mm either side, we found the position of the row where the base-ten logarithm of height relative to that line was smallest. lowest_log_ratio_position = 380 mm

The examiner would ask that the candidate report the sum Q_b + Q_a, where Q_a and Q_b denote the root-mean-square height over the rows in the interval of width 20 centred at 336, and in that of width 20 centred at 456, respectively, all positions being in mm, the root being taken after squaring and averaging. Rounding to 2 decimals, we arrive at 4.17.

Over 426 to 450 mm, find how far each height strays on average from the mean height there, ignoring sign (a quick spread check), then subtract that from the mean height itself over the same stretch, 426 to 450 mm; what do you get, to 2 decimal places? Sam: 2.13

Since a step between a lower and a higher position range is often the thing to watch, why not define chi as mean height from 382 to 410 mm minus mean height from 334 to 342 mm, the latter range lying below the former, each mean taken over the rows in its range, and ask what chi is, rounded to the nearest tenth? 0.1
